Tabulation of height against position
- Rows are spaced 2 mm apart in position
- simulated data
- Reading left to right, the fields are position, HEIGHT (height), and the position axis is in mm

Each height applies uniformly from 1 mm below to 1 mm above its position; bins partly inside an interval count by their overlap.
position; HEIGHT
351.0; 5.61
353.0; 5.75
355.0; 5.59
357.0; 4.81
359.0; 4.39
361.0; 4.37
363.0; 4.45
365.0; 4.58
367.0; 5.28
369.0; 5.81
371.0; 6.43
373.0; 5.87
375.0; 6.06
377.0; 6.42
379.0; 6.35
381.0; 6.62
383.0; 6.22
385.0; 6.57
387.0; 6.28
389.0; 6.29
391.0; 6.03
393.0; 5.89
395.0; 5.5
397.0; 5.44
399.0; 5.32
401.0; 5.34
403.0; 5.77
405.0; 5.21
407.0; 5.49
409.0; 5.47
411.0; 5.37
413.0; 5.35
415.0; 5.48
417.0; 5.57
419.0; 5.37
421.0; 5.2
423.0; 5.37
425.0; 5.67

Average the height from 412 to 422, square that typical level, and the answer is 29.1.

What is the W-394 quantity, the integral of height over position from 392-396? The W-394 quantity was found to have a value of 23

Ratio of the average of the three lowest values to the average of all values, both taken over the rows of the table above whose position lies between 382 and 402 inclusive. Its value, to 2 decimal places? 0.91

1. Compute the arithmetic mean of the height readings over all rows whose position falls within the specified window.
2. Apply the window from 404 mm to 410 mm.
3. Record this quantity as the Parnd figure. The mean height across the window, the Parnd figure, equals 5.4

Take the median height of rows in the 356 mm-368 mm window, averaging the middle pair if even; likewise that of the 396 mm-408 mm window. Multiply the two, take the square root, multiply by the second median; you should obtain 26.6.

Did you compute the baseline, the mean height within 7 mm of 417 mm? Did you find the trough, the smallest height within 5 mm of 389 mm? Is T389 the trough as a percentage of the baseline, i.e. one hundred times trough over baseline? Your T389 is 109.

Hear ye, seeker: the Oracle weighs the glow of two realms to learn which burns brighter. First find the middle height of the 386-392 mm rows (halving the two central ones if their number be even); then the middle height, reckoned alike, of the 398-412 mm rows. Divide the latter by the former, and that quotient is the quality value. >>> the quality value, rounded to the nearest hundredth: 0.86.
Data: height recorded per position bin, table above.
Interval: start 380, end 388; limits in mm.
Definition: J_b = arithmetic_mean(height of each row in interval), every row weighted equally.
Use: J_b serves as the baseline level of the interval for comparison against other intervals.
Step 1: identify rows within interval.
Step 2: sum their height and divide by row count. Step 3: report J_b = 6.4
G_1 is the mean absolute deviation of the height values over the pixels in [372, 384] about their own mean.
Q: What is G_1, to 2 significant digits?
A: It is 0.21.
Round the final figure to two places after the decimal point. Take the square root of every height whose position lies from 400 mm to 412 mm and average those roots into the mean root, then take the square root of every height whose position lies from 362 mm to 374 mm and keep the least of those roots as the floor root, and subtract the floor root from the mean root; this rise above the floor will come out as 0.22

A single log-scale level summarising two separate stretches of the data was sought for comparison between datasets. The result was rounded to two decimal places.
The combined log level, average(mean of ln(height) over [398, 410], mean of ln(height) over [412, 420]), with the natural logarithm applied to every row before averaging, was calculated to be 1.69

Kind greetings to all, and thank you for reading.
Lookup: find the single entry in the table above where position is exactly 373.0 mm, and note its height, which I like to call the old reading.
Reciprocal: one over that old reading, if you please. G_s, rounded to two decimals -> 0.17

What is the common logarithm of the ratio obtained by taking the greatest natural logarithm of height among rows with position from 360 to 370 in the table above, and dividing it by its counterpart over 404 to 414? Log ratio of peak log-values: 0.014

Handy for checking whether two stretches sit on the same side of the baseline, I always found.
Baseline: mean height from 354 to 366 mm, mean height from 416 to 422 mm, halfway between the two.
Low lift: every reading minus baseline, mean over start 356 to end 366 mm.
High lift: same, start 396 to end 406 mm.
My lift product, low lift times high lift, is -0.2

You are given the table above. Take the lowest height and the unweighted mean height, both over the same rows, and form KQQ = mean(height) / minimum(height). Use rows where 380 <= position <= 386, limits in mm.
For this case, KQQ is 1.04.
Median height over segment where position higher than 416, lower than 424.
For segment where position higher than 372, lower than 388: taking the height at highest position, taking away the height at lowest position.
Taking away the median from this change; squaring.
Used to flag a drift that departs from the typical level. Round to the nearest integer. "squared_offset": 25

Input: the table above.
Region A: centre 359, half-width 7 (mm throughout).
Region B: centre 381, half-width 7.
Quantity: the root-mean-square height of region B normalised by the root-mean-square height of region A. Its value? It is 1.3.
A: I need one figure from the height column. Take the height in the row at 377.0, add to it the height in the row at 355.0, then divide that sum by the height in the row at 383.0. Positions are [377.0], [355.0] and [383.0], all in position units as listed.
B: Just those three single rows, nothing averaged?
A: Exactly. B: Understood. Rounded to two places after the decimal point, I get 1.93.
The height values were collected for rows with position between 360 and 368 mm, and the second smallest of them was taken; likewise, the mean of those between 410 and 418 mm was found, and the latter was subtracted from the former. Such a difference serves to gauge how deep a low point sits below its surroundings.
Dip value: -1.0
